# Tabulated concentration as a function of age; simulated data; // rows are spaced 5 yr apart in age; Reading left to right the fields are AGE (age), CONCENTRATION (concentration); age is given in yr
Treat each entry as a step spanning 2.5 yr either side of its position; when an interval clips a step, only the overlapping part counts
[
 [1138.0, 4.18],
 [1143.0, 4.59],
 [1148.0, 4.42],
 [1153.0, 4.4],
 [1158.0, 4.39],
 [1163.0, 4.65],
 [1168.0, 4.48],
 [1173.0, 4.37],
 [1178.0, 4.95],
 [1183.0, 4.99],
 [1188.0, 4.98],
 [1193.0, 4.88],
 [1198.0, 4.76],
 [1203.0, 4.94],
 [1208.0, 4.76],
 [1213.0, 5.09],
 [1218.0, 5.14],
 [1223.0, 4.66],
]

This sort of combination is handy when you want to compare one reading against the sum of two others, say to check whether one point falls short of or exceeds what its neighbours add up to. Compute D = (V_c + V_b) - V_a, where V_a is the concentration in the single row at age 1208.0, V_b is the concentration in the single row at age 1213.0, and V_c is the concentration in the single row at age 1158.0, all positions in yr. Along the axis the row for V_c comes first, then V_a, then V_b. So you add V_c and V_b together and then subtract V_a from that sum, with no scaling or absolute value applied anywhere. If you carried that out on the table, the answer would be 4.7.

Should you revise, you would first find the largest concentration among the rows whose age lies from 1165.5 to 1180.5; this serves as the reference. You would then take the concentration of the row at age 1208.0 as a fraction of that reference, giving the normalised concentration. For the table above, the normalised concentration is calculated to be 0.96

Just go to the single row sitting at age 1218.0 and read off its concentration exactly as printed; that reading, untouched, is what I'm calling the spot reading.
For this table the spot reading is 5.14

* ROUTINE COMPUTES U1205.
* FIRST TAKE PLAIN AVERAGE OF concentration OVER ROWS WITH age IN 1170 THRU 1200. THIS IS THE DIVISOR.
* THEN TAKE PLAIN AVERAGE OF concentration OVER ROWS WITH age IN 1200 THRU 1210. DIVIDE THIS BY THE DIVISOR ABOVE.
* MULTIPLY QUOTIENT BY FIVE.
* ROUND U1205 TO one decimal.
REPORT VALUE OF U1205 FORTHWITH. 5.0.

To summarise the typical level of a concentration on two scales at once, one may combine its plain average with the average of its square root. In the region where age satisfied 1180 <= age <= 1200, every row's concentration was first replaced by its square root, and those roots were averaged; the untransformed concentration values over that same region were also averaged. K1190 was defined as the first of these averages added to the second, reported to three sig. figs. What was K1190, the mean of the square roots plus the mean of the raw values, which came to 7.12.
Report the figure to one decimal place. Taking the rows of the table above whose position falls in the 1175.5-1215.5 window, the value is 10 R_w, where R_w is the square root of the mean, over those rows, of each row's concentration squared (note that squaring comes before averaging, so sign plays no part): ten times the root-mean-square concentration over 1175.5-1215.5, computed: 49.2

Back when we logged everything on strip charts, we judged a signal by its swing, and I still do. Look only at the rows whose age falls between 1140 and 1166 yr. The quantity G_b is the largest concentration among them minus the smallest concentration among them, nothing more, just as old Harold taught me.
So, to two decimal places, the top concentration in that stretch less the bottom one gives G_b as 0.26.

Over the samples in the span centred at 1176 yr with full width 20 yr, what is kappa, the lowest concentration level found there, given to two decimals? 4.37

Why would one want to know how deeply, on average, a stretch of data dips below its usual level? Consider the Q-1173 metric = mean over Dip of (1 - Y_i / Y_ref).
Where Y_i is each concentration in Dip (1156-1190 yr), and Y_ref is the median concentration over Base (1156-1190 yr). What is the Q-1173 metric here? -0.008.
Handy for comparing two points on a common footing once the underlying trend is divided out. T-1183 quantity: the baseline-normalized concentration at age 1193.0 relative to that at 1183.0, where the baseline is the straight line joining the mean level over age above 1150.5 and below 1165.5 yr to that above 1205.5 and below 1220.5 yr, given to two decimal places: 0.96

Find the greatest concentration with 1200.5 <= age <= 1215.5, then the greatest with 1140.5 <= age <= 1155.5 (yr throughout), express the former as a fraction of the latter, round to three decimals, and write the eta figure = 1.109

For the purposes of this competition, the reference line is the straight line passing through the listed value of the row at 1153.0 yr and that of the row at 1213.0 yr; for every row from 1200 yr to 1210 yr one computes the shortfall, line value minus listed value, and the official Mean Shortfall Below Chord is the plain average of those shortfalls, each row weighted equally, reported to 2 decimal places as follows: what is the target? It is 0.15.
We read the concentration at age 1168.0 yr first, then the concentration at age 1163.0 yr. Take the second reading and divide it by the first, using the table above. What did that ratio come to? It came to 1.04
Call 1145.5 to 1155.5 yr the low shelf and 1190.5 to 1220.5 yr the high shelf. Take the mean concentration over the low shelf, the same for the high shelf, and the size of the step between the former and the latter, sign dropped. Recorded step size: 0.5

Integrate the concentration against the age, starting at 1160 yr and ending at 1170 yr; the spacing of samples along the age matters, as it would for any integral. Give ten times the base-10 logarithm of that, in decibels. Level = 16.6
